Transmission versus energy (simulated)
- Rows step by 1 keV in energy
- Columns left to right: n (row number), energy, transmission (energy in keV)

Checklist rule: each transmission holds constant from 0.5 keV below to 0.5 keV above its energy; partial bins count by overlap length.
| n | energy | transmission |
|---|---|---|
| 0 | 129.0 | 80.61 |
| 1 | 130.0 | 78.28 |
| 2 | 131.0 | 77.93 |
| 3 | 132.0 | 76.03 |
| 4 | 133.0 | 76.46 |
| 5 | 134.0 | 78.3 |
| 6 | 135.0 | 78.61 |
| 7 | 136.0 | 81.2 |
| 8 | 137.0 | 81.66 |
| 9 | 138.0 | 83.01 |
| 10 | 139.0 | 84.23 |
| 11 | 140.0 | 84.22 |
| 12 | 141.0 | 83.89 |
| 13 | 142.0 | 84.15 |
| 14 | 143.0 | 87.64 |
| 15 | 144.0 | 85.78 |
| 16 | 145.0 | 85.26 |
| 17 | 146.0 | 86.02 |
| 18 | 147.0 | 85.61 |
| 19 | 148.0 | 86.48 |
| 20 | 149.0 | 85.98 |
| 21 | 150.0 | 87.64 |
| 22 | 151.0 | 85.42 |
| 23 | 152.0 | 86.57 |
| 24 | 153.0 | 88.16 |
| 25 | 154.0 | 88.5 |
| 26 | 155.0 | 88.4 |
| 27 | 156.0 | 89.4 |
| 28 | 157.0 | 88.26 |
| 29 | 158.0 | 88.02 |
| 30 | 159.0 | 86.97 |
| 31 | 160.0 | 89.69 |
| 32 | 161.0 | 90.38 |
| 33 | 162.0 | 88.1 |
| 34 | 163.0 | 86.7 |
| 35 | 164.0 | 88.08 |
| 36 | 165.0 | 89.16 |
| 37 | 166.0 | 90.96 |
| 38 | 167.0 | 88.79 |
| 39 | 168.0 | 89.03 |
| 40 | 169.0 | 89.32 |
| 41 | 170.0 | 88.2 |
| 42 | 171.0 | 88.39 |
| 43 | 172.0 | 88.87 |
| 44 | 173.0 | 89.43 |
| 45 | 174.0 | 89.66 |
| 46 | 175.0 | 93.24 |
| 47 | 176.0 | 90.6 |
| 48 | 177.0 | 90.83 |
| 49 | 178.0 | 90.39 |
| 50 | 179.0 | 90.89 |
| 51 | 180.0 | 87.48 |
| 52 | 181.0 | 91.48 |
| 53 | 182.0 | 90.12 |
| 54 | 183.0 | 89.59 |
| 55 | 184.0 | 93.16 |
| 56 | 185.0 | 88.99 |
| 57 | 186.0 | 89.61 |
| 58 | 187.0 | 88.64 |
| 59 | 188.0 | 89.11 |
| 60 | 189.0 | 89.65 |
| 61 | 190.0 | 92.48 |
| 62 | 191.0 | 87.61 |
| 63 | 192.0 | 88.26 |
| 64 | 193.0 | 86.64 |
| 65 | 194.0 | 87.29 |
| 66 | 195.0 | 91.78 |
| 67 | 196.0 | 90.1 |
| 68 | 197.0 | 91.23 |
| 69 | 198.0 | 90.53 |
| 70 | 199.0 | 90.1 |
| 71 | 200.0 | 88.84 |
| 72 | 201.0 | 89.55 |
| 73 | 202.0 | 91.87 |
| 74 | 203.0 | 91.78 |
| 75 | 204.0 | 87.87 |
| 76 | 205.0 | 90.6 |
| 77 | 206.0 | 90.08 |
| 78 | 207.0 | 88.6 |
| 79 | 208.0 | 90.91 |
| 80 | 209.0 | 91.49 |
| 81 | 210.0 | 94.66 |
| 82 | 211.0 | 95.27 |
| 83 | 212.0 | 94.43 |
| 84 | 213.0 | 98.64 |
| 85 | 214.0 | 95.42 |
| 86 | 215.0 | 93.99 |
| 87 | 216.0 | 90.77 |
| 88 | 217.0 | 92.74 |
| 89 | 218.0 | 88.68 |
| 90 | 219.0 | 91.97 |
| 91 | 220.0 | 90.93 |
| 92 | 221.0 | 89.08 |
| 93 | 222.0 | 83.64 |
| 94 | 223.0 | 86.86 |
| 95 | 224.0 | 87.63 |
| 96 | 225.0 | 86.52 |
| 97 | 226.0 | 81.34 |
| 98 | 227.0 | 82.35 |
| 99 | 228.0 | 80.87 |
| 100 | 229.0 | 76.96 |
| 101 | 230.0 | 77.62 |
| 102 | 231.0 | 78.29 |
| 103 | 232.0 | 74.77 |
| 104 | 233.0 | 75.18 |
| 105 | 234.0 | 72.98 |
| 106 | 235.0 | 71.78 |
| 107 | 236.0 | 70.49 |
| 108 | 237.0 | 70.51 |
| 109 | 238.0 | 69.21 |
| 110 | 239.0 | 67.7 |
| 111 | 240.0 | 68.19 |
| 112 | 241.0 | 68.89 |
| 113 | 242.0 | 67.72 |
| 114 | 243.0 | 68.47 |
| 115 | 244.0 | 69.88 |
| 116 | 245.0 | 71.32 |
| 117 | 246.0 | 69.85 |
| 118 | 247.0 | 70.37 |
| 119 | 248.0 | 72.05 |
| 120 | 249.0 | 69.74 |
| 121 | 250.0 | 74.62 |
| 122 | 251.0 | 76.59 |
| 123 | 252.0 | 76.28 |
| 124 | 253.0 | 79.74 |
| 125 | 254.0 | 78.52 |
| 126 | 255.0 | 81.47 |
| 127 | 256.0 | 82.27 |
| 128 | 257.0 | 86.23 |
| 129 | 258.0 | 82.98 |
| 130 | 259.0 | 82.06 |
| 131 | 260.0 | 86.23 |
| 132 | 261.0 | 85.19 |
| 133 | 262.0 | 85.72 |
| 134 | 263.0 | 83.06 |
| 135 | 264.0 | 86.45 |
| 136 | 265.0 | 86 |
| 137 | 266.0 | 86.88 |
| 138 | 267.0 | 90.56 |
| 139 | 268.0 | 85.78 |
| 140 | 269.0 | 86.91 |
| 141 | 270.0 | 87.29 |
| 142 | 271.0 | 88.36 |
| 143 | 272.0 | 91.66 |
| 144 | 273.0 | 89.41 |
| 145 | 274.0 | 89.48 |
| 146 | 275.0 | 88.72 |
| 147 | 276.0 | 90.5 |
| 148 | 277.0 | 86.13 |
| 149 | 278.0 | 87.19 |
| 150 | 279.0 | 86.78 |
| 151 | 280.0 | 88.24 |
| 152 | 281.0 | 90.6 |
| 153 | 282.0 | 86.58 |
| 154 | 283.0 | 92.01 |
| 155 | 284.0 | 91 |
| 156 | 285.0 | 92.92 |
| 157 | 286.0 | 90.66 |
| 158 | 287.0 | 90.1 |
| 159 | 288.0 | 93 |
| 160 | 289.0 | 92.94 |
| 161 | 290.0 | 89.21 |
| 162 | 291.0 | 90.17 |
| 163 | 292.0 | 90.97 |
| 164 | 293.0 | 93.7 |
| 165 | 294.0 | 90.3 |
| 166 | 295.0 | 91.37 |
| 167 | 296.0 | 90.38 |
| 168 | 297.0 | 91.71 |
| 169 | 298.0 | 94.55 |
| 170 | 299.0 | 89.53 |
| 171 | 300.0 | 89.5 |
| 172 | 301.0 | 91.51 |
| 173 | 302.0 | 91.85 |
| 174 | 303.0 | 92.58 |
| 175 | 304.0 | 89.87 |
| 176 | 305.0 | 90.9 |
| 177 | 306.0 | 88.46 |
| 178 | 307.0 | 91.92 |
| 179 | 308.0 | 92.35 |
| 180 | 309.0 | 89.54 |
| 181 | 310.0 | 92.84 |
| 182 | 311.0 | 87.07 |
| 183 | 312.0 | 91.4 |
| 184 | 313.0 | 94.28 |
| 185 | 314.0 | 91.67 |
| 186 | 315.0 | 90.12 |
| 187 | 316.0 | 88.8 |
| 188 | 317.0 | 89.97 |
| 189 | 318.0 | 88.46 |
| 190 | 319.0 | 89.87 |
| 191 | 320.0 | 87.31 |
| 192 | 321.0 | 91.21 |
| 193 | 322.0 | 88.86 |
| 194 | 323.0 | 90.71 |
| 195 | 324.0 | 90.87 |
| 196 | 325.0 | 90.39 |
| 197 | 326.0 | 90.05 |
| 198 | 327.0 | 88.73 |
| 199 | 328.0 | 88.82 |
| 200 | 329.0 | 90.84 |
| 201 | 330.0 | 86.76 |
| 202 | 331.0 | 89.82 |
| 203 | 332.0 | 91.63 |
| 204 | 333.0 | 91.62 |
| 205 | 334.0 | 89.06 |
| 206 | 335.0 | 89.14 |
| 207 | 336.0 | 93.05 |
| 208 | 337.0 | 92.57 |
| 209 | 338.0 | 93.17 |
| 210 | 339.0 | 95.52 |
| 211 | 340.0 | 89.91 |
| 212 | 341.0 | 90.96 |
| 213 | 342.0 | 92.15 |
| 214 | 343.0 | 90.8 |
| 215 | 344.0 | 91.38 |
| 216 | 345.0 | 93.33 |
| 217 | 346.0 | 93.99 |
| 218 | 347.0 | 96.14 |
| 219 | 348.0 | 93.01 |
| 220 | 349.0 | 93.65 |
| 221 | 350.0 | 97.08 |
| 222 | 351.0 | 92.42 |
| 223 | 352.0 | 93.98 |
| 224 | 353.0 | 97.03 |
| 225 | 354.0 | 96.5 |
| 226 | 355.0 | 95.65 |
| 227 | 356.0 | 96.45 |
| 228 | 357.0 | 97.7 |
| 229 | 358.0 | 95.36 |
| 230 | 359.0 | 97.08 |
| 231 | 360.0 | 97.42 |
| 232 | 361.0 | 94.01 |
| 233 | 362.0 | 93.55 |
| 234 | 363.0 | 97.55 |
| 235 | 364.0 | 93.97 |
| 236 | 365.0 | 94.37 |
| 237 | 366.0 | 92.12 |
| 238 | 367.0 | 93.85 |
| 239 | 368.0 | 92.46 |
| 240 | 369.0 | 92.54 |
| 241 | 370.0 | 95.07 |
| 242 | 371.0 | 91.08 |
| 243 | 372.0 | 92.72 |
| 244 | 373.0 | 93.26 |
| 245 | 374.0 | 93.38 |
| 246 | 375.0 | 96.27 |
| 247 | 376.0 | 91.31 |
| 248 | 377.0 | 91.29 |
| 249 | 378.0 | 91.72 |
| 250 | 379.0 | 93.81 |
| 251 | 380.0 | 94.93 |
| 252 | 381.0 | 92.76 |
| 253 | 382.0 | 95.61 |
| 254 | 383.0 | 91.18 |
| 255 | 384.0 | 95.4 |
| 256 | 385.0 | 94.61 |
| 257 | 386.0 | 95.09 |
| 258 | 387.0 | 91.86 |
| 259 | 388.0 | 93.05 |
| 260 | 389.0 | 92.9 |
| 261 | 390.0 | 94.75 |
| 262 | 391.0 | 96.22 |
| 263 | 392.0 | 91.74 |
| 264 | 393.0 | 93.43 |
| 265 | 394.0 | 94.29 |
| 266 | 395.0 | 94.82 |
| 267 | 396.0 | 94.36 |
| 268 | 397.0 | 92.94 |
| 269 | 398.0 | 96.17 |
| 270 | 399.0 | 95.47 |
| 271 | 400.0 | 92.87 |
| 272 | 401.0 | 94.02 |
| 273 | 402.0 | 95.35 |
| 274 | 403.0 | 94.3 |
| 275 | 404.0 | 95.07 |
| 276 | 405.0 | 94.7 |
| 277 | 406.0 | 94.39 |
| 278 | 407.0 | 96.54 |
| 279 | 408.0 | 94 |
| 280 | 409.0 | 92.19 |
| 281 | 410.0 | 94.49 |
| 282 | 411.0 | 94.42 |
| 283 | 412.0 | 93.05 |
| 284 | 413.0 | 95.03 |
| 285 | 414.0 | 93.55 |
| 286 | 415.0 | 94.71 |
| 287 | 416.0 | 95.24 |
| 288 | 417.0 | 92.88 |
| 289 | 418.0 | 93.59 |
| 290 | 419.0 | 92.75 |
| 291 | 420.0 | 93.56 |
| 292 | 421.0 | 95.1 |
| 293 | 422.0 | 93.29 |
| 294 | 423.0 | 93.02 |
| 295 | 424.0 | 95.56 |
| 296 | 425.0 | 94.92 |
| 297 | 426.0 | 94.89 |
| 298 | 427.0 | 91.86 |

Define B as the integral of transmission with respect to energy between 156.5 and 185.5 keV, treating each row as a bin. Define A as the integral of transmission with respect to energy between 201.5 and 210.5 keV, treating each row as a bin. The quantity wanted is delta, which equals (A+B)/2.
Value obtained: 1706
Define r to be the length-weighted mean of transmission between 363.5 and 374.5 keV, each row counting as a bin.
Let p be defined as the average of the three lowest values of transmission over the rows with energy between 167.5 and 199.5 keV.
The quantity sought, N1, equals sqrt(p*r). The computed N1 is 90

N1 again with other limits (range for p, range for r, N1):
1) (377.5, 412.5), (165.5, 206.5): 91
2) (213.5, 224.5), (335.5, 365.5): 90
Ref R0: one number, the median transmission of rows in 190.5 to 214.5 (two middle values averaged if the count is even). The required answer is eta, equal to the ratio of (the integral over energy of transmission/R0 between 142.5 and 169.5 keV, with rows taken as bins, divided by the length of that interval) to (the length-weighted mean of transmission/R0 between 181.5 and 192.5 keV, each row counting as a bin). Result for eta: 0.98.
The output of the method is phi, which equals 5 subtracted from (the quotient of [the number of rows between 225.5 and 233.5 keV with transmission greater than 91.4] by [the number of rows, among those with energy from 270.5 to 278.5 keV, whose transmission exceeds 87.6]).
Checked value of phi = -5.00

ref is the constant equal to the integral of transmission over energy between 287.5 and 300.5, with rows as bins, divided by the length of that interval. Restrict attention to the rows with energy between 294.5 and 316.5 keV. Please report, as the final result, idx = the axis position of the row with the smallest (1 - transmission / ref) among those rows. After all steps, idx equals 298.0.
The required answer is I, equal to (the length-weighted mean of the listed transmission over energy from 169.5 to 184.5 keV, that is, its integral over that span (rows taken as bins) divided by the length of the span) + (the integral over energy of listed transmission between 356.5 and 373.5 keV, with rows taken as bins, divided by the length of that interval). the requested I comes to 185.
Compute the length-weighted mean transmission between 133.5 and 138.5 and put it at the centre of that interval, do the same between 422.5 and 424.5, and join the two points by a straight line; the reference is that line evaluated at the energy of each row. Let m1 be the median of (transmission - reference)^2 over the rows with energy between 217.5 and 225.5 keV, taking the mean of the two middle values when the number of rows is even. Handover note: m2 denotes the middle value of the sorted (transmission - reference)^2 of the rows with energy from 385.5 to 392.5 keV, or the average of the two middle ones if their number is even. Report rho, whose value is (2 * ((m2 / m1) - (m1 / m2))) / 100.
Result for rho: -0.24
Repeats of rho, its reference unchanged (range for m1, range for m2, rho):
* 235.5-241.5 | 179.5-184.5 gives -0.10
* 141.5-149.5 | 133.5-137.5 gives -0.20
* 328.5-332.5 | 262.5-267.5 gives -0.07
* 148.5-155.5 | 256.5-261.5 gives -0.46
